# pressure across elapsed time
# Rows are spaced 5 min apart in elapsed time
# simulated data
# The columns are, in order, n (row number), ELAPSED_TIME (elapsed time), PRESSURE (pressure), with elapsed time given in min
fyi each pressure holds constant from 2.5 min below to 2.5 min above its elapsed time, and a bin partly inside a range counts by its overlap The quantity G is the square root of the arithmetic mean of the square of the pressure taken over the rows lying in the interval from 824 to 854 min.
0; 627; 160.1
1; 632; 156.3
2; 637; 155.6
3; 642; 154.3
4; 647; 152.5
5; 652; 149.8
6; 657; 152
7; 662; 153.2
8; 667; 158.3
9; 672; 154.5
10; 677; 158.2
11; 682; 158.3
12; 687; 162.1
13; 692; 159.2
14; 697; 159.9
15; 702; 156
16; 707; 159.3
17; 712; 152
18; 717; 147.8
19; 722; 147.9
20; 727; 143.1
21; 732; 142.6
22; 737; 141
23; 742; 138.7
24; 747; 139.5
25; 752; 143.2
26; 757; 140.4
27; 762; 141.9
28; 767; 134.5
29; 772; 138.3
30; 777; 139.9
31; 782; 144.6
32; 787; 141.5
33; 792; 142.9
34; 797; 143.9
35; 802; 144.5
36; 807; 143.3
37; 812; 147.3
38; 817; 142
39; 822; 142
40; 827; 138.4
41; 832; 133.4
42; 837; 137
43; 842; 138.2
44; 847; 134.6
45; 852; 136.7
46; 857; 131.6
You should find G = 136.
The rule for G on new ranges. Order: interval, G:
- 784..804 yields 143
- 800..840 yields 141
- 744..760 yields 141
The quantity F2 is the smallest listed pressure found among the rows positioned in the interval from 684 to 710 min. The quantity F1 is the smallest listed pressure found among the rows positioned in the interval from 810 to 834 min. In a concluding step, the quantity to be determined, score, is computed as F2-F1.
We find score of 23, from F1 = 133.4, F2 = 156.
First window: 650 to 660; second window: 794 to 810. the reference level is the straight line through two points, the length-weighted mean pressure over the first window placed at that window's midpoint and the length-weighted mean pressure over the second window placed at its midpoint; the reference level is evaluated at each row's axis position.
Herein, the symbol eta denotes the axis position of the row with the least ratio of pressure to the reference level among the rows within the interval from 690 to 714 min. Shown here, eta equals 712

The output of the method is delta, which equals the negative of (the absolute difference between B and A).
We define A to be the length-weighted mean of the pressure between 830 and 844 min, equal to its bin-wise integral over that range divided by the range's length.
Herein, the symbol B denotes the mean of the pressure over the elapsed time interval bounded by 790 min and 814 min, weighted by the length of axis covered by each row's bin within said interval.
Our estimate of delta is -8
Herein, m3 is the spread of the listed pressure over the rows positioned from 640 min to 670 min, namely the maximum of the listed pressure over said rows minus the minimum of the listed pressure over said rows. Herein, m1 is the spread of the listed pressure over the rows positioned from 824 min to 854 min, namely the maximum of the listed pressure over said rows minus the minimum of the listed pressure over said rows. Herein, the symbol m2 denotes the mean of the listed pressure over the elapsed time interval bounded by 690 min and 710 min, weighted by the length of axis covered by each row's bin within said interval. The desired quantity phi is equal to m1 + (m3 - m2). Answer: -145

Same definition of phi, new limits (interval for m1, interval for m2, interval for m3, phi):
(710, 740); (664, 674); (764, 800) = -135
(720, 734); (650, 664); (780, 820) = -141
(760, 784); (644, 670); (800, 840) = -129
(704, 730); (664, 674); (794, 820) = -135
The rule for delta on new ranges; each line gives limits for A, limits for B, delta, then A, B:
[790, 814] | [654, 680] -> -11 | 144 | 155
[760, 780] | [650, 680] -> -16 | 139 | 154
